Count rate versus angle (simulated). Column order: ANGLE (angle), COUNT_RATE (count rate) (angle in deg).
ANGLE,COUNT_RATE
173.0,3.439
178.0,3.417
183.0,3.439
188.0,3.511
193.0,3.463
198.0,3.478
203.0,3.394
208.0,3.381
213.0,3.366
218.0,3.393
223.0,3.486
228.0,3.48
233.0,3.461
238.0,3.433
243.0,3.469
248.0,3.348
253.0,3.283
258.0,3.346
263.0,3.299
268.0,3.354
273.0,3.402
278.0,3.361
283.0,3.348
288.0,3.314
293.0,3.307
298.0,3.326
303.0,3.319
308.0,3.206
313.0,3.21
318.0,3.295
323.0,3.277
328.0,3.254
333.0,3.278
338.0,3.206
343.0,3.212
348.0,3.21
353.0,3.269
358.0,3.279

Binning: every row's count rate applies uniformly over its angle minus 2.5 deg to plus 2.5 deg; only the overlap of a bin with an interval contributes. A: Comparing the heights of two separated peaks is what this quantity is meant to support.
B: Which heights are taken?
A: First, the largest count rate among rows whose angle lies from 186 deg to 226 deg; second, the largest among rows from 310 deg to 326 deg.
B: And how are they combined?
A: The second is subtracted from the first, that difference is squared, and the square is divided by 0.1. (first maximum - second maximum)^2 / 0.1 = 0.47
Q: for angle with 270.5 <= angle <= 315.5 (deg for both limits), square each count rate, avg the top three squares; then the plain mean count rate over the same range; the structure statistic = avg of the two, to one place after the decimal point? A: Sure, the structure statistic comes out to 7.3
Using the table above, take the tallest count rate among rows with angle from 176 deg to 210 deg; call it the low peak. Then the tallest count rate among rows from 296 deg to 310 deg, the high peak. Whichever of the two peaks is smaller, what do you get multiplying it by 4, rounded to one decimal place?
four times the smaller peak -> 13.3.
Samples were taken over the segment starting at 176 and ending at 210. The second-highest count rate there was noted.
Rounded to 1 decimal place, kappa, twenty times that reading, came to 69.6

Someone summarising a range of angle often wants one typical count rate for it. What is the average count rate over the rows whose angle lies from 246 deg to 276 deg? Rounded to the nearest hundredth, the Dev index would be 3.34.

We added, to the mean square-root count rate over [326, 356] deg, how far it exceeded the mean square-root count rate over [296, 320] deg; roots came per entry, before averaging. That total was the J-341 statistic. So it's 1.79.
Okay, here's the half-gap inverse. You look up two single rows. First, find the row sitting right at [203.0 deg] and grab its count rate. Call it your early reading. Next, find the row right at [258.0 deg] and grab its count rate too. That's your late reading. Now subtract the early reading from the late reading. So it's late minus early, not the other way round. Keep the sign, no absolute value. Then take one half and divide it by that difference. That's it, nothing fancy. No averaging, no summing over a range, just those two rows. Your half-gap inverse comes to -10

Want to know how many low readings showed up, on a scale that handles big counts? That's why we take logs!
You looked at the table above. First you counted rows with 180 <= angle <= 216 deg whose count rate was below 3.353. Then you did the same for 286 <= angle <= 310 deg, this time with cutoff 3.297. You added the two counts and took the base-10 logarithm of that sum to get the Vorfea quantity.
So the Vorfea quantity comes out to 0.0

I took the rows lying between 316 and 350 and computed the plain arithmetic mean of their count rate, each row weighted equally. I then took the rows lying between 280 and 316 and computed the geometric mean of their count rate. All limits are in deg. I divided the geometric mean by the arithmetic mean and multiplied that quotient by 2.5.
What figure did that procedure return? 2.53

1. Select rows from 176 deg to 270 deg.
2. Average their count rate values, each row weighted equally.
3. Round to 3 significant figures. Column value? 3.41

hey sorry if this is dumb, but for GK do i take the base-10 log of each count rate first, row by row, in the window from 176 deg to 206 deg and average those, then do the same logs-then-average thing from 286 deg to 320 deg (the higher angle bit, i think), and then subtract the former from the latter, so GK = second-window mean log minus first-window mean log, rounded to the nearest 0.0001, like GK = -0.0217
